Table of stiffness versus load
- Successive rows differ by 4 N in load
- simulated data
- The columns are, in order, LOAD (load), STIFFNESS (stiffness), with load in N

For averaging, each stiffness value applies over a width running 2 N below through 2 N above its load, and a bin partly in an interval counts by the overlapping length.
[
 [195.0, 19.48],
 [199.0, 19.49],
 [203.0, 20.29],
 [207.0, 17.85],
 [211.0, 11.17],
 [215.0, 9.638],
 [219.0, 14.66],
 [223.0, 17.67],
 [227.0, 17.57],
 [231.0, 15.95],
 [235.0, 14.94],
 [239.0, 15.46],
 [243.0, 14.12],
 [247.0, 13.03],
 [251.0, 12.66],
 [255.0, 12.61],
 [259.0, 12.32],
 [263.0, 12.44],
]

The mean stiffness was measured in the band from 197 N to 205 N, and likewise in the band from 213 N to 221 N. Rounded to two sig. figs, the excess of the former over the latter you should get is 7.7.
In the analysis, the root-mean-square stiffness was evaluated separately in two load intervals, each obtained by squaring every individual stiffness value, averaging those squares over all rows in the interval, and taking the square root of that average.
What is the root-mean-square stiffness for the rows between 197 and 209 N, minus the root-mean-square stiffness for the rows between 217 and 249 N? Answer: 3.7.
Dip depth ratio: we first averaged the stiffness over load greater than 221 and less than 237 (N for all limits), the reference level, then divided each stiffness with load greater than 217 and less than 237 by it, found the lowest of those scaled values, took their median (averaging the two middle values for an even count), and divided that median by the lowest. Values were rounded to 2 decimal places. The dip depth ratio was 1.09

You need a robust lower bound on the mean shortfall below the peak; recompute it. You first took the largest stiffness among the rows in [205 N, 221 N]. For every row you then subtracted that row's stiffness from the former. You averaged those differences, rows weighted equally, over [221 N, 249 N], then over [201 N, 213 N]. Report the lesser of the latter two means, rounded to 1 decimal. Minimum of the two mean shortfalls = 1.4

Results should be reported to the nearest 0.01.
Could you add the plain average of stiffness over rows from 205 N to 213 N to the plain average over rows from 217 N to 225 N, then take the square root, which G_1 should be 5.54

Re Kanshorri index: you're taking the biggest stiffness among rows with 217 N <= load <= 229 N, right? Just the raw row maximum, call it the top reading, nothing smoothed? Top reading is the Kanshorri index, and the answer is 17.67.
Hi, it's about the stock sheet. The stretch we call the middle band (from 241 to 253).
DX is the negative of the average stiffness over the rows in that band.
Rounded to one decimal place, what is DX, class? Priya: -13.3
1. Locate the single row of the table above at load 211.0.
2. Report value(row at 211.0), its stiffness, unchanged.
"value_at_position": 11.17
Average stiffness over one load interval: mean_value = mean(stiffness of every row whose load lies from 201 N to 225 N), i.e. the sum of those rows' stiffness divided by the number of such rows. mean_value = 15.2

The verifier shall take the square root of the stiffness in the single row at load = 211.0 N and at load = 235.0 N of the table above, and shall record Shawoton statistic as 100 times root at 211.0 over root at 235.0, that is 86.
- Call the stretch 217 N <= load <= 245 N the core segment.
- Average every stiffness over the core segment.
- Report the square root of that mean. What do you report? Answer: 3.97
